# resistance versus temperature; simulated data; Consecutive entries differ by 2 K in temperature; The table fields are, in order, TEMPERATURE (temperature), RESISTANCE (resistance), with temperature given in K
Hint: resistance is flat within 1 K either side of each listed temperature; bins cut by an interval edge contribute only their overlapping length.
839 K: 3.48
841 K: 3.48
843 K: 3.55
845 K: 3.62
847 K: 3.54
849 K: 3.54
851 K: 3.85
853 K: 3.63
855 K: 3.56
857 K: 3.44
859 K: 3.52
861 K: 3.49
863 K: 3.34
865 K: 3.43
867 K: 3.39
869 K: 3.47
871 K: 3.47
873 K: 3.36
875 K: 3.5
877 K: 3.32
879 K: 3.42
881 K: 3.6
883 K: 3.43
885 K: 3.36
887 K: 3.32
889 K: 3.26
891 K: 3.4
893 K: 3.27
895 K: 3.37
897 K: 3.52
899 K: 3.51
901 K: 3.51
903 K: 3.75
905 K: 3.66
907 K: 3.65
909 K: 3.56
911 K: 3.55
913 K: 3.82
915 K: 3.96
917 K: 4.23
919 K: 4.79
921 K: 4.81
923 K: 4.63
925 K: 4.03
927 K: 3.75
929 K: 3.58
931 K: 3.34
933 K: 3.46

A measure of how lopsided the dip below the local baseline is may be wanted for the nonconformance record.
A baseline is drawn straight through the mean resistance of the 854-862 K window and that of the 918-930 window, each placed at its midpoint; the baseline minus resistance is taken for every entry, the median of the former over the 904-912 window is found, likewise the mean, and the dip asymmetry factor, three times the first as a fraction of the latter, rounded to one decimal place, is 3.0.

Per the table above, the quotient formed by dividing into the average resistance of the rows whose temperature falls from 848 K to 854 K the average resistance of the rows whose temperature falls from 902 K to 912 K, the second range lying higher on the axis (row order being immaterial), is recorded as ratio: 1.01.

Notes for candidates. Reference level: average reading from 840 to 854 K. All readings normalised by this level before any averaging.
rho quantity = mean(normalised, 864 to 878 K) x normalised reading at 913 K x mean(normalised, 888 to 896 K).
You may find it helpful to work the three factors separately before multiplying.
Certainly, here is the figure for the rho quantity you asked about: 0.93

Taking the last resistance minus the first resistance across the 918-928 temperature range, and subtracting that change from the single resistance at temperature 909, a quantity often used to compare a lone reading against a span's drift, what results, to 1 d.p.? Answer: 4.6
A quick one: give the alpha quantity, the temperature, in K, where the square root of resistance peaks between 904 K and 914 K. 913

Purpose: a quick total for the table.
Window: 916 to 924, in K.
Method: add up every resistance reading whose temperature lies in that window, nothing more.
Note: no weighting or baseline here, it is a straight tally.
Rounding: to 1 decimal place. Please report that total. 18.5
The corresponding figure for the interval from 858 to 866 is 13.8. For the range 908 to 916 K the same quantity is 14.9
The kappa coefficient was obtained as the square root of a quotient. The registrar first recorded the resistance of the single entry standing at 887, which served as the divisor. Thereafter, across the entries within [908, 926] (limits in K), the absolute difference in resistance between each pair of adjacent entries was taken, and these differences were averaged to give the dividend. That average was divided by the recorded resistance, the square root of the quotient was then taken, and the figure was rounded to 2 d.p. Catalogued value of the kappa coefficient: 0.28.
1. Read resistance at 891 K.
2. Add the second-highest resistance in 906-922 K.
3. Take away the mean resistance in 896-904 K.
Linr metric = 4.62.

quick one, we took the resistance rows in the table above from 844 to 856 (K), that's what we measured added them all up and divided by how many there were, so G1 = 3.62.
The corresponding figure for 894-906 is 3.55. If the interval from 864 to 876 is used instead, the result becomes 3.44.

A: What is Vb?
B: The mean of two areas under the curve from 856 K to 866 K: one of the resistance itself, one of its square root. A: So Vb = 26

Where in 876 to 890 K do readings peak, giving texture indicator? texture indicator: 881 K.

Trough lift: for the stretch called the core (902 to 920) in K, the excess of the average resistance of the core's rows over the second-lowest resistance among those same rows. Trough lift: 0.33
